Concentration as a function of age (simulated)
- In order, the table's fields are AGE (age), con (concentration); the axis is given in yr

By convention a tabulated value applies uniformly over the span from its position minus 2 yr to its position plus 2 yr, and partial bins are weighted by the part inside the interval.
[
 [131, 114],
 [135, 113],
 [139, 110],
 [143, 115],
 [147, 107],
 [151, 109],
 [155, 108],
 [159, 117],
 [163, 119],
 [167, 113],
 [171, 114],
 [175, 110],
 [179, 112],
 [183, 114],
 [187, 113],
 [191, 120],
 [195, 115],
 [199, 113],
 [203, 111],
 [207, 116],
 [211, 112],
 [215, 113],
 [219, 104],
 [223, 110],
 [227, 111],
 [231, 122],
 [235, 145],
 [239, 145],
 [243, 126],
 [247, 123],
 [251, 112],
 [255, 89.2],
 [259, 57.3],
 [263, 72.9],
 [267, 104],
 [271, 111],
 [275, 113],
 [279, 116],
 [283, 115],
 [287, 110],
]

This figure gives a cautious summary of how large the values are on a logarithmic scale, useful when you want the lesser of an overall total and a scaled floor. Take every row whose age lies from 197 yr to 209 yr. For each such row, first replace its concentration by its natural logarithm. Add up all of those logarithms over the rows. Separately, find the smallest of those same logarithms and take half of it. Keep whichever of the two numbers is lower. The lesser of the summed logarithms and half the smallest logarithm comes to 2.355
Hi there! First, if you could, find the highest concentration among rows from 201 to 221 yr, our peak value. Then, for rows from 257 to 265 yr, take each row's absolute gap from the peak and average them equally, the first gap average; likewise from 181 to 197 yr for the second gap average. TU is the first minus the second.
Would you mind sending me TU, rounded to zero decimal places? 48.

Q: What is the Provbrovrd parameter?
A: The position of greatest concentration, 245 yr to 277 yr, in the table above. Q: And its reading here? 247 yr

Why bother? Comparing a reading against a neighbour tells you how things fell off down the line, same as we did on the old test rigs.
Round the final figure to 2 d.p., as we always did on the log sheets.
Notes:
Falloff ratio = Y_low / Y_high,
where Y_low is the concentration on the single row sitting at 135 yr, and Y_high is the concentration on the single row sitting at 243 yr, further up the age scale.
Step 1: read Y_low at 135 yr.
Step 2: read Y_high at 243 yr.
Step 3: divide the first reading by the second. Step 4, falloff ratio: 0.90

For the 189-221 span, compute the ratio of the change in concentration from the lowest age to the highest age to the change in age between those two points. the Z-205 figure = -0.6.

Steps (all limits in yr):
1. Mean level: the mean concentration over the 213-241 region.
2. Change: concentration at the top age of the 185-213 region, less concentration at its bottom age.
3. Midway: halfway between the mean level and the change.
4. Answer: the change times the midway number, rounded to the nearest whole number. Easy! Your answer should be -60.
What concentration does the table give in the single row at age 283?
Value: 115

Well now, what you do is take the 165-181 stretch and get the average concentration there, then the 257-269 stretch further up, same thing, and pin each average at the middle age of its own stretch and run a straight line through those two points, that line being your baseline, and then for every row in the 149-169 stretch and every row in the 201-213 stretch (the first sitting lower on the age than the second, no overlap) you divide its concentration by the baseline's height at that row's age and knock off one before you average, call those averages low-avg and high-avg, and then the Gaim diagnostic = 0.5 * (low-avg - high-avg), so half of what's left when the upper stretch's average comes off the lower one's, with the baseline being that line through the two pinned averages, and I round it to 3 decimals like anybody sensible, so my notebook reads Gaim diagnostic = -0.087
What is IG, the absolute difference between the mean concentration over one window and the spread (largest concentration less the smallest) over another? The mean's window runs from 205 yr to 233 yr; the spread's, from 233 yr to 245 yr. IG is 94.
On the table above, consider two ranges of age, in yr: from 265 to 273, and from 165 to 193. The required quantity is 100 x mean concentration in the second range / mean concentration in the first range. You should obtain 106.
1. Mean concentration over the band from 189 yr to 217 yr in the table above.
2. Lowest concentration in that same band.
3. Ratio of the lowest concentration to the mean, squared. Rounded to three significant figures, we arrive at 0.943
